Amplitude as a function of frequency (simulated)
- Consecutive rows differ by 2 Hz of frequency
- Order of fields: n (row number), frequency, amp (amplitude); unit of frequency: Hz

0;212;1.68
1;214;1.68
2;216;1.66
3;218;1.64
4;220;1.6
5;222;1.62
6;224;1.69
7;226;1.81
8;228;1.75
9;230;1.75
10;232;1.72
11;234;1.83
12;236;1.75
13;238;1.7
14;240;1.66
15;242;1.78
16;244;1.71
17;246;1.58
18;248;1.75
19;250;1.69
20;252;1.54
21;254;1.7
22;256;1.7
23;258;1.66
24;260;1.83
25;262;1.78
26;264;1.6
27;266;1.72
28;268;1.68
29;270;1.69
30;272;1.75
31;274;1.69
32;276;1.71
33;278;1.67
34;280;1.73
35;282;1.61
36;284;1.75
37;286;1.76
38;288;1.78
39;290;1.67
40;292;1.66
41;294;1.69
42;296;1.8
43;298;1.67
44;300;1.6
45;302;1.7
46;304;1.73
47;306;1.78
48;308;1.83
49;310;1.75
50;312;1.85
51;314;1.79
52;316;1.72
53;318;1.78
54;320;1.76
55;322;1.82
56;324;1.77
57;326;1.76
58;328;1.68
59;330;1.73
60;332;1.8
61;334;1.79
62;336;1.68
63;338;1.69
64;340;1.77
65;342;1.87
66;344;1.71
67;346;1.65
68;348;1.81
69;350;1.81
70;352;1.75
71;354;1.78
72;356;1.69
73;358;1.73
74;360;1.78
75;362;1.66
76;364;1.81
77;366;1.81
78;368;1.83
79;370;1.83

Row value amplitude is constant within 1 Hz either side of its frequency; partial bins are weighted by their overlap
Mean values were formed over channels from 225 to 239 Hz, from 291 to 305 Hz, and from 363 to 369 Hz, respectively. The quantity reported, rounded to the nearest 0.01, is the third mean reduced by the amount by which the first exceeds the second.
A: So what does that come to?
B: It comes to 1.75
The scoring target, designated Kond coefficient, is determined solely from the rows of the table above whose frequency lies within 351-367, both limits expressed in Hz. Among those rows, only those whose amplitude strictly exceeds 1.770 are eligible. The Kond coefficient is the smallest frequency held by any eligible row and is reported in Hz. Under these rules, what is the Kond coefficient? 354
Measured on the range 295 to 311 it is 296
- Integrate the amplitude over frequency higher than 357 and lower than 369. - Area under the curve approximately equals 21.2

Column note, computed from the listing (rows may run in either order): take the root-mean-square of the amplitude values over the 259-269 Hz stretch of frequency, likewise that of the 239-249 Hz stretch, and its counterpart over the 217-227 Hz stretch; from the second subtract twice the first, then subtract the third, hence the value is -3.42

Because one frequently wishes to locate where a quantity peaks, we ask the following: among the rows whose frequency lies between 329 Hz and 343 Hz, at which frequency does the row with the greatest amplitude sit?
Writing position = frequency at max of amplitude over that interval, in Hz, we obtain 342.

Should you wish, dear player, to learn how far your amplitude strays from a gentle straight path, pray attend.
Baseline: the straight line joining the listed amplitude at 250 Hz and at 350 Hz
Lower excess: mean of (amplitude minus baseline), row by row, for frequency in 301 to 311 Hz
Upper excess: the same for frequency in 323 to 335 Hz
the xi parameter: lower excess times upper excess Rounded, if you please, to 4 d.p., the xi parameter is 0.0000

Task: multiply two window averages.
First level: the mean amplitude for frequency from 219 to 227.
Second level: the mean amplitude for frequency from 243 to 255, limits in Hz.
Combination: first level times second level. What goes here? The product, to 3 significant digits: 2.79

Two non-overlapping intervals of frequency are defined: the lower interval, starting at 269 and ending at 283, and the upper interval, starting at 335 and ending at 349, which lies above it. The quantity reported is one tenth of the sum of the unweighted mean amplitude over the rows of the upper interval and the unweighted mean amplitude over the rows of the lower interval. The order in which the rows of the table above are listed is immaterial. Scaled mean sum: 0.343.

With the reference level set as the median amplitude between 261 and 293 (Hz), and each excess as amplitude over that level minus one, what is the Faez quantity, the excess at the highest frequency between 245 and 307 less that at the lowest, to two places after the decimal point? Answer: 0.12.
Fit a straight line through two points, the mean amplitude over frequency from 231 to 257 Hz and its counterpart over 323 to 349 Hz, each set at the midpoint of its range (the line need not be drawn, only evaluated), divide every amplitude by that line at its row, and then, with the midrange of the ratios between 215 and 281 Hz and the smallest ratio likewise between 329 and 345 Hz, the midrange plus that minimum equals 1.95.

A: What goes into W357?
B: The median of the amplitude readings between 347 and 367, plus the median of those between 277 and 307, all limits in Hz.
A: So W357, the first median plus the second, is 3.48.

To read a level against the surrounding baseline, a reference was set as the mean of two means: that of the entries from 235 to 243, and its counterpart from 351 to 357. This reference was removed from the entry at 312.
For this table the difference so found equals 0.12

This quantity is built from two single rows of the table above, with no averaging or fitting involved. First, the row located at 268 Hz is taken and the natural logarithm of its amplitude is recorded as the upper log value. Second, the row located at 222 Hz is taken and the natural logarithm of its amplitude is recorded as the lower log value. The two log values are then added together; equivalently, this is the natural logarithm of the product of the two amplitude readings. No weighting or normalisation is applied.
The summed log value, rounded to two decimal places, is 1.00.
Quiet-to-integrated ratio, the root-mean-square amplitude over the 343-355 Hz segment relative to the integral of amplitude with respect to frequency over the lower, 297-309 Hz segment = 0.0850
